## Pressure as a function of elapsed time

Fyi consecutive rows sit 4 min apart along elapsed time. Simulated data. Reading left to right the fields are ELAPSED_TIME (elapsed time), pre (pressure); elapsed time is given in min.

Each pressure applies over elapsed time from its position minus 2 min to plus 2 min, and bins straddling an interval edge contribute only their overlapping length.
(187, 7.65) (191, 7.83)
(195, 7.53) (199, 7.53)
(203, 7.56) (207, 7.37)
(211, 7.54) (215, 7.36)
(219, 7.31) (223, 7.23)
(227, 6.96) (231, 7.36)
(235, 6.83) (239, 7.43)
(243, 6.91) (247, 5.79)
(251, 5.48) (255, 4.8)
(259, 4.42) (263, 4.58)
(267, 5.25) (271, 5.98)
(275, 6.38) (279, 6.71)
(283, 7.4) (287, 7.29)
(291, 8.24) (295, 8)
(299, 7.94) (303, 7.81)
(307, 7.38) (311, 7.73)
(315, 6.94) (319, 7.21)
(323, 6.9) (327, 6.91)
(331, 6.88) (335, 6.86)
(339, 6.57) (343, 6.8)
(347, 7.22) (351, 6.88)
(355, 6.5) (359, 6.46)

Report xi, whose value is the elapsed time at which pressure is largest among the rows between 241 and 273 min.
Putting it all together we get 243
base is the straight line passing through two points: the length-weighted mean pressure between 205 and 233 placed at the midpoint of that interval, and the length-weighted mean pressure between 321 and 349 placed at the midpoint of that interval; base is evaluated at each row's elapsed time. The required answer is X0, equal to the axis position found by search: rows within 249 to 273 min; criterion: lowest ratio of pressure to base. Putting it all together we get 259 min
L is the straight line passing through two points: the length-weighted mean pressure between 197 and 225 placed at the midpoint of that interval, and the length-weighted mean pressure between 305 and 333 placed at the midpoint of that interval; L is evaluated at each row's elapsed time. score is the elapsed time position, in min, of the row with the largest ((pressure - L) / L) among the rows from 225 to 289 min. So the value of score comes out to 283 min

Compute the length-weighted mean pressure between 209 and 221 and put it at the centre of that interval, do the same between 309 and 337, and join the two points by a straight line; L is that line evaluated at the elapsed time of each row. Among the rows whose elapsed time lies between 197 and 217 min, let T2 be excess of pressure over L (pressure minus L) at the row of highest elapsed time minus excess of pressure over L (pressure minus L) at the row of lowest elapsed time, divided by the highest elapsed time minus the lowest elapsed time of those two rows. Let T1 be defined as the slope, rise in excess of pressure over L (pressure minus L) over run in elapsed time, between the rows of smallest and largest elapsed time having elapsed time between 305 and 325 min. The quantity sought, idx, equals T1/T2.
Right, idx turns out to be 3.6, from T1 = -0.03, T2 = -0.01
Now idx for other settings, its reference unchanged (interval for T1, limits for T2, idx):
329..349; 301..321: -0.7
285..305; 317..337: -1.9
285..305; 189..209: -1.4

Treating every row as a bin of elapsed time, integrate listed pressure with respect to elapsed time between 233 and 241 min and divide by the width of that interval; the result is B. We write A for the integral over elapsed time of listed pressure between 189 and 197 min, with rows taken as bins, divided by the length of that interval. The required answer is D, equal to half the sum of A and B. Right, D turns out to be 7.4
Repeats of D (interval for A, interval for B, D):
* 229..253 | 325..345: 6.7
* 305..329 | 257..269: 6.0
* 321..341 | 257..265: 5.7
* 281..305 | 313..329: 7.4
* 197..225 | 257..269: 6.1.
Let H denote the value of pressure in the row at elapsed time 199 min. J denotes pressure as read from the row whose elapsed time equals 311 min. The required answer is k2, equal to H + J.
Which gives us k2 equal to 15.3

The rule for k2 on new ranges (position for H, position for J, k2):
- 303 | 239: 15.2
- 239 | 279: 14.1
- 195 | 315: 14.5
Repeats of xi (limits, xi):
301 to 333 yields 303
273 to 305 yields 291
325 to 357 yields 347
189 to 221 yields 191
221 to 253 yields 239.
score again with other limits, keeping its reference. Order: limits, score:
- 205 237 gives 211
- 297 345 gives 299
